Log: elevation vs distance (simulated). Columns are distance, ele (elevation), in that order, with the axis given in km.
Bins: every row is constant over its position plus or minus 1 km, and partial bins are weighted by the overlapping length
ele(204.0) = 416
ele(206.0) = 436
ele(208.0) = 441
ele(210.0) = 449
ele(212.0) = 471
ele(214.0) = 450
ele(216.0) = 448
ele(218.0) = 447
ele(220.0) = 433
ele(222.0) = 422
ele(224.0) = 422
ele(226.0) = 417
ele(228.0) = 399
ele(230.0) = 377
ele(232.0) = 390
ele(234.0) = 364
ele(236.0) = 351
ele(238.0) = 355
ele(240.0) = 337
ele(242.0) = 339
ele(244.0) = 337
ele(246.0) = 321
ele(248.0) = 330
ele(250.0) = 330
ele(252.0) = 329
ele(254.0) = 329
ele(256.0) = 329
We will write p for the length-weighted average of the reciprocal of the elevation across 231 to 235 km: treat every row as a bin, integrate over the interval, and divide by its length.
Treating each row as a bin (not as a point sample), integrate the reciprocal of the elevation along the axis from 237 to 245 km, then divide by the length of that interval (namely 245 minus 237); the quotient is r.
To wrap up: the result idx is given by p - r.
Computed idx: -0.0003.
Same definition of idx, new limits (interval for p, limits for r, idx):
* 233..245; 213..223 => 0.0006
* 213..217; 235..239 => -0.0006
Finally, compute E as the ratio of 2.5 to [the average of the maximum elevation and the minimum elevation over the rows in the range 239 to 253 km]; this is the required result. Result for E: 0.0076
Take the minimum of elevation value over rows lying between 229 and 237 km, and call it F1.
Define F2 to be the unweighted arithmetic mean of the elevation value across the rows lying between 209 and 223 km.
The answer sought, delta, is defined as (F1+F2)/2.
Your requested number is 398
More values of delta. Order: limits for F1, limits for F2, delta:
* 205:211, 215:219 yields 442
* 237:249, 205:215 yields 385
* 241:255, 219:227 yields 372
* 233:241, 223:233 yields 369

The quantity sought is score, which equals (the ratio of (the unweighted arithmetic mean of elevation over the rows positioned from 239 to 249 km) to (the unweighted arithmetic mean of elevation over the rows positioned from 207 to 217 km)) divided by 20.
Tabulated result 0.037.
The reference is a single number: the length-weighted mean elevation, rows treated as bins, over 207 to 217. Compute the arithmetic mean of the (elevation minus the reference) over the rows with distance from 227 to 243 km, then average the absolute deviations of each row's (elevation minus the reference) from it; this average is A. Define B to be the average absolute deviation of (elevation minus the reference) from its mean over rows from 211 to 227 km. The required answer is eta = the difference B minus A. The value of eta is -3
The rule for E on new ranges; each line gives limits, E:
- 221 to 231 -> 0.0063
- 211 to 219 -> 0.0054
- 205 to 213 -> 0.0055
